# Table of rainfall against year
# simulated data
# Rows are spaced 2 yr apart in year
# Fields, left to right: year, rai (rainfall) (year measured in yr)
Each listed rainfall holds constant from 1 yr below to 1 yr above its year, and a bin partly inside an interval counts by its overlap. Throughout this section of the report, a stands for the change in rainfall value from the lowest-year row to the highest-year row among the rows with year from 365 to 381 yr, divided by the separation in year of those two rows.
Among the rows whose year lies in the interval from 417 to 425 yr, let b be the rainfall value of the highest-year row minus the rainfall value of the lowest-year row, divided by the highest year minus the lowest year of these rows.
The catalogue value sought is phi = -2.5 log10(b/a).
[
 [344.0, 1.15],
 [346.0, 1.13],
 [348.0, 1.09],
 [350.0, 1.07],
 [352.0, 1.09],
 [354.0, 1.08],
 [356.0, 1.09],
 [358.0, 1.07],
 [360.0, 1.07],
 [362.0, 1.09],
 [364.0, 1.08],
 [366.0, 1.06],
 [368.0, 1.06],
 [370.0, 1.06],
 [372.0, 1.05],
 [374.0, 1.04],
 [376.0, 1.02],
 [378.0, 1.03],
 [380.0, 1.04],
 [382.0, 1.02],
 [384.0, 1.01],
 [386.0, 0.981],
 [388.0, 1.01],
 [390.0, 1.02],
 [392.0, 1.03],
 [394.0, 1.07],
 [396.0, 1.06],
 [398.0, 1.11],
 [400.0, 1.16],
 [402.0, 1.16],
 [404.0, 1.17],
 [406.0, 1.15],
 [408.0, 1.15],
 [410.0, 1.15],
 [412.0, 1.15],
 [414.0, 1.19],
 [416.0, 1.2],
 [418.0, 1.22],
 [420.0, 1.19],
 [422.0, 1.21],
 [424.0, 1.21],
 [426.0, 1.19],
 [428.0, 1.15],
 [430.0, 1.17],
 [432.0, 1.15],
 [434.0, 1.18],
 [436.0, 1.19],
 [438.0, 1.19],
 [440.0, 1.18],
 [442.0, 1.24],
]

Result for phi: -0.2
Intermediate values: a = -0.001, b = -0.002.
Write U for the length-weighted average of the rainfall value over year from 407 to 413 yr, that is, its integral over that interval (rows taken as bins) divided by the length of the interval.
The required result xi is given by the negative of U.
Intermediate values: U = 1.15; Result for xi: -1.15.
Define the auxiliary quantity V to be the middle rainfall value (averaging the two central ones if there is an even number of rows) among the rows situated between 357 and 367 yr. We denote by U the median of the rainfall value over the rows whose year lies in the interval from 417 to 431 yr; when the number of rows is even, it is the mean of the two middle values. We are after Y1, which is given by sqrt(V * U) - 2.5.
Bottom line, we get -1.37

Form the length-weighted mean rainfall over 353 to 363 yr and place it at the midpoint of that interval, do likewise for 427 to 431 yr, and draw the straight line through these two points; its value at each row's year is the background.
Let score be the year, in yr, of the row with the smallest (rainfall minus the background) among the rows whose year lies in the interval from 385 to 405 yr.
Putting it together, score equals 386.0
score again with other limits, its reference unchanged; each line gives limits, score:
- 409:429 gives 428.0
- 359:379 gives 376.0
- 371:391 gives 386.0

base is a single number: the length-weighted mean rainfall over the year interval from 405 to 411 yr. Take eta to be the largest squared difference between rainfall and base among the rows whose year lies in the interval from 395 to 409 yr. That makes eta 0.008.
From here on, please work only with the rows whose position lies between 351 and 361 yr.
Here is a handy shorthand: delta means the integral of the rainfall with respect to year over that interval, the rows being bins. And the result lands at 11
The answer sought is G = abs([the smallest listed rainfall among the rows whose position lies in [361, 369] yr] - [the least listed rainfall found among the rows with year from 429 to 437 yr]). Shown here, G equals 0.09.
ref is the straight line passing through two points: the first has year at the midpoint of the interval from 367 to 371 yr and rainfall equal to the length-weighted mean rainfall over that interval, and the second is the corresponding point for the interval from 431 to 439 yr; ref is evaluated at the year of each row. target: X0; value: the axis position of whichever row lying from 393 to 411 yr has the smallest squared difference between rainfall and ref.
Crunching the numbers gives 398.0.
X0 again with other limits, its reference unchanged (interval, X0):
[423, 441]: 430.0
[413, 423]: 420.0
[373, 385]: 374.0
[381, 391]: 382.0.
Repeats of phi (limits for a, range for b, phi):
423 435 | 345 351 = -1.7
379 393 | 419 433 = -1.5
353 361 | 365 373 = 0.0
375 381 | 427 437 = 0.0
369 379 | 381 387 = -1.0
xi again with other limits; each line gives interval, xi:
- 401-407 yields -1.16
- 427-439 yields -1.17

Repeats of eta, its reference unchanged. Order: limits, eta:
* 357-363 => 0.006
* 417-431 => 0.005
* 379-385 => 0.020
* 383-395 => 0.029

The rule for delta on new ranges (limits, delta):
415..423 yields 10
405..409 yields 5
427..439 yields 14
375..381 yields 6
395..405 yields 11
